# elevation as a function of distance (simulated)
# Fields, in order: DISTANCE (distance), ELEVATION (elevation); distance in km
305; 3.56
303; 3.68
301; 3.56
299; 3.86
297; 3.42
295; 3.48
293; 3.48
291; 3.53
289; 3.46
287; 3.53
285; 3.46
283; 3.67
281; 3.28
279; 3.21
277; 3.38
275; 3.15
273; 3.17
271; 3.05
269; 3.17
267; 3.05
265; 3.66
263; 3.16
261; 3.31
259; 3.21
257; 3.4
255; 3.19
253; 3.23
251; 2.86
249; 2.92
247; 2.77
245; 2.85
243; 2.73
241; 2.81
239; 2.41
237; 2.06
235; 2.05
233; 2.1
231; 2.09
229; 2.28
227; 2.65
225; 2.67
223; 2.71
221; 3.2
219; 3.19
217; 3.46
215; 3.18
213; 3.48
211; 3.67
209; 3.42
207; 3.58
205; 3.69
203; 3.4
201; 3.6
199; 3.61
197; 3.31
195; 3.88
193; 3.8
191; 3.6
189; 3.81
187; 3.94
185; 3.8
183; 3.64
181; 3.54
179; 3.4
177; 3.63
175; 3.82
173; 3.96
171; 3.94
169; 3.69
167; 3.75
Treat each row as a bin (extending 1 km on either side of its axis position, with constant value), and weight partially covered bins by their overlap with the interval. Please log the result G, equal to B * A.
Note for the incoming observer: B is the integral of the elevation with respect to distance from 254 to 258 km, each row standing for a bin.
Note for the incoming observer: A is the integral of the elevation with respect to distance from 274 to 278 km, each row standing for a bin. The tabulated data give 172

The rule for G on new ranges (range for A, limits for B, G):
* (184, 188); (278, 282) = 201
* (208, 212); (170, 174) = 224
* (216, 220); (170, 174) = 210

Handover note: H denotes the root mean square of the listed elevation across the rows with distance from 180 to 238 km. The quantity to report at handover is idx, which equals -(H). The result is -3.28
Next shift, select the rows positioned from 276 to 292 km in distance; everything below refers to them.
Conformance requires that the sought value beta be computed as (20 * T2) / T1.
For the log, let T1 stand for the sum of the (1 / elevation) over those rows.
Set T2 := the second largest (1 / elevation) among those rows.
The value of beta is 2.62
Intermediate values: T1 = 2.33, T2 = 0.30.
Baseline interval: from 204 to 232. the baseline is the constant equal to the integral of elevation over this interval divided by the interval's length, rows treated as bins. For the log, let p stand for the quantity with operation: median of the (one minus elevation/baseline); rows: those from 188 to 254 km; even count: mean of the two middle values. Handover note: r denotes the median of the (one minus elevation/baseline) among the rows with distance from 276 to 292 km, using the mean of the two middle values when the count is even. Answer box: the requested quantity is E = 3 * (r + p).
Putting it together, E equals -0.45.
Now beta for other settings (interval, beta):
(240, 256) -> 2.63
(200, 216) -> 2.57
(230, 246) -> 2.84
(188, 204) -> 2.66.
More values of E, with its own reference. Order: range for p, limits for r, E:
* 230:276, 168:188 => -0.60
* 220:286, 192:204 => -0.46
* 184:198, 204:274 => -0.76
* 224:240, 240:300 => 0.75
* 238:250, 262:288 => 0.18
